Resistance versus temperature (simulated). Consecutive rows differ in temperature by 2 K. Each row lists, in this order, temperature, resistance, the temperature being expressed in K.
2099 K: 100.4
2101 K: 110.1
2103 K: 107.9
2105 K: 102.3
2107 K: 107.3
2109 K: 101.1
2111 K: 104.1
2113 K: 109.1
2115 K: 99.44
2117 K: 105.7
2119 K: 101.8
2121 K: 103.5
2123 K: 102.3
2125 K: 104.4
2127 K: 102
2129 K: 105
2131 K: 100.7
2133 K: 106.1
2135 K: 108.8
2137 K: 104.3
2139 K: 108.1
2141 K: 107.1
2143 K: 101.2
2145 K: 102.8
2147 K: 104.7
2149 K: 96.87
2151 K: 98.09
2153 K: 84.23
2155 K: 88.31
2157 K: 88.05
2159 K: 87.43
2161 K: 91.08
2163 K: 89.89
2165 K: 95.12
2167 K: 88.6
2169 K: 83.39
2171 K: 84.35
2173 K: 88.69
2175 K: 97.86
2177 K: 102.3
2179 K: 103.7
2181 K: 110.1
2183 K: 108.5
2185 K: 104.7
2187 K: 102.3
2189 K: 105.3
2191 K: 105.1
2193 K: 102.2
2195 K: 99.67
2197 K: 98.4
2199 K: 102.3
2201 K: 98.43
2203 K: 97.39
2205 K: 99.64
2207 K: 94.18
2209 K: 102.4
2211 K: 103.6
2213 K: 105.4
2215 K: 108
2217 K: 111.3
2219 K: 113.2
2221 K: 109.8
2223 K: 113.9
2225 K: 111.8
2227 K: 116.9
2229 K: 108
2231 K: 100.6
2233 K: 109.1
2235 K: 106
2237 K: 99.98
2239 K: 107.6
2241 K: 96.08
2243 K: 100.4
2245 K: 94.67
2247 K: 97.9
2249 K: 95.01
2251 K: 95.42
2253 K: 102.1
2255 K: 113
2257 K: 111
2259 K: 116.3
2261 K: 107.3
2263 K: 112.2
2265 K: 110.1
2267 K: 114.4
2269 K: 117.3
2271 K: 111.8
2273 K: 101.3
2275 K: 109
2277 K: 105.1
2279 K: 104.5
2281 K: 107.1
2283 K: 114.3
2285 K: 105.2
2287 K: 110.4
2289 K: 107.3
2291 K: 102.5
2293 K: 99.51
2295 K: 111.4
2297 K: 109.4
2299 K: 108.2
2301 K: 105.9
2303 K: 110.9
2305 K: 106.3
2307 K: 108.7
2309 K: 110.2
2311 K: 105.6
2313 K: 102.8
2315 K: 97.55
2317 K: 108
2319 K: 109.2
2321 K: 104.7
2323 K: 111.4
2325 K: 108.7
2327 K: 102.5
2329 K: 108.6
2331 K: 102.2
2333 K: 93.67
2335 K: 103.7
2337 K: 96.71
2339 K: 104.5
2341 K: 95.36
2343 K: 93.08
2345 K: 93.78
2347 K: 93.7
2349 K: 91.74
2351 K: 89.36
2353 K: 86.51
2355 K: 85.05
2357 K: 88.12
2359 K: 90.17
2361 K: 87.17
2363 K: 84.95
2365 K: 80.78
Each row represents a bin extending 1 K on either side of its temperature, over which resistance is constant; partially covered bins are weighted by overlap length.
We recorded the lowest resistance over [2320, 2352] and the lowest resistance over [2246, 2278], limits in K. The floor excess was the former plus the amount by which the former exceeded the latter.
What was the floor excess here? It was 84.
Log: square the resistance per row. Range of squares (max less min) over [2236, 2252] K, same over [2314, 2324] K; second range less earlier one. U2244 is 279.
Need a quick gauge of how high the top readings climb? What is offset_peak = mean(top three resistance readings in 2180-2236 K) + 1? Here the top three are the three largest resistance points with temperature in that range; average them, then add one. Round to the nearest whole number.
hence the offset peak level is 116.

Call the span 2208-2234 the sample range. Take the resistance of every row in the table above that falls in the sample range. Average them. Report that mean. 109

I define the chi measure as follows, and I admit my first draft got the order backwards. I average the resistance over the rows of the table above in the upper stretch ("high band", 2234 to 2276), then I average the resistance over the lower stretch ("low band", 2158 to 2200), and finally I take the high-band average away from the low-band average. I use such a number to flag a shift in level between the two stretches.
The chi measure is -8.0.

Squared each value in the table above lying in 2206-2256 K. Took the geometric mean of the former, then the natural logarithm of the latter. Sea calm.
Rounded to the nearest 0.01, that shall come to 9.30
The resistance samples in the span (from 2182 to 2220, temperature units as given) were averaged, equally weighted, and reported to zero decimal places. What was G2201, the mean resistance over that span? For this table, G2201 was 103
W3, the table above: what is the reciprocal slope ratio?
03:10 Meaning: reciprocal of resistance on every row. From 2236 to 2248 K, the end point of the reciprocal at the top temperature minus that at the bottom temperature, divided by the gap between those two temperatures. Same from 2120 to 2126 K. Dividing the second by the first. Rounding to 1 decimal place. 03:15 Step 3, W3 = -1.0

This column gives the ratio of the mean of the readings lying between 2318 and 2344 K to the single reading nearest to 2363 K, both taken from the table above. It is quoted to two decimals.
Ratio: 1.21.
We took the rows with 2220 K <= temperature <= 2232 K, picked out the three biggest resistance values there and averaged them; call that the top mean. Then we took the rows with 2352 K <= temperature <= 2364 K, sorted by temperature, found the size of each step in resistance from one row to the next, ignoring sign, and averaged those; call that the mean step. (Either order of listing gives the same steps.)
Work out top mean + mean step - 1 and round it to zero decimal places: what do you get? 116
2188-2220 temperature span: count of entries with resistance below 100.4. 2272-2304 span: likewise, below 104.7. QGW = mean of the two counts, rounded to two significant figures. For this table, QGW 5.0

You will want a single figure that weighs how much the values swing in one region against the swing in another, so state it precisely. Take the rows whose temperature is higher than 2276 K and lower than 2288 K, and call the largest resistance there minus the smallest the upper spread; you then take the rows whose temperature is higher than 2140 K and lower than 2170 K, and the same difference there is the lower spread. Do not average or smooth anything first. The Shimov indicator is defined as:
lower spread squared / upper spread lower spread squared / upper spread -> 57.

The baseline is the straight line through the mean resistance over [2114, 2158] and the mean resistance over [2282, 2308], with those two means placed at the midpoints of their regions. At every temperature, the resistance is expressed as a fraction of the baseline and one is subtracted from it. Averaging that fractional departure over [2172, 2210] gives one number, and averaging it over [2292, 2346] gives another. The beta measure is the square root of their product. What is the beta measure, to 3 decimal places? 0.029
